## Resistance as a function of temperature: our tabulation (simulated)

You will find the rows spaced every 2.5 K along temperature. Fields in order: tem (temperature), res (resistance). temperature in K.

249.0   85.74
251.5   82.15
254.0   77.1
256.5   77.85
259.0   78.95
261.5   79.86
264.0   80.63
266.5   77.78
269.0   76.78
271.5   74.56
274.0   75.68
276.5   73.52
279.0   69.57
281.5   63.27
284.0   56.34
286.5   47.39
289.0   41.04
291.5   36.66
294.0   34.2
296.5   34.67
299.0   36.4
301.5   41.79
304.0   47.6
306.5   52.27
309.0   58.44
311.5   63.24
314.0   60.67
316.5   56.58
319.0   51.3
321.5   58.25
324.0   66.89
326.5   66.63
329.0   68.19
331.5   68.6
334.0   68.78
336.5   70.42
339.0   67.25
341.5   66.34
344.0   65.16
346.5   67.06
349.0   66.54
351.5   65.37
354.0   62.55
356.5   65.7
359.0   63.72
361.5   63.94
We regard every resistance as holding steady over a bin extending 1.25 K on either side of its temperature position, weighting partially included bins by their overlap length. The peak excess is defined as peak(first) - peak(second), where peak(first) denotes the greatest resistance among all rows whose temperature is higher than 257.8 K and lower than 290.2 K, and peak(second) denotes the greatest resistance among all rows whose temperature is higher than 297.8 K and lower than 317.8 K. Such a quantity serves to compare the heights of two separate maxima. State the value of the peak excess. 17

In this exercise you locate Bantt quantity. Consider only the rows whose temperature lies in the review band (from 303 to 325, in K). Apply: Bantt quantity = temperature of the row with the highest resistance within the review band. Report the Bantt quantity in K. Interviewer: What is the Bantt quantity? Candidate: 324.0 K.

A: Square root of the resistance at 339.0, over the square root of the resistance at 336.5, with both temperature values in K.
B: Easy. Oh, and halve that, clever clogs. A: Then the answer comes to 0.4886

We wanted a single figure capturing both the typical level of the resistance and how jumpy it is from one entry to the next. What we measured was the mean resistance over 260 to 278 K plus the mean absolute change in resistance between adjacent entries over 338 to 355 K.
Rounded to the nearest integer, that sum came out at 78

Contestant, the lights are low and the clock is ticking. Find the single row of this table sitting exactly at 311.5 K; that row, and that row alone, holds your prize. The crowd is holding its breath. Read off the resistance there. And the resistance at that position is 63.24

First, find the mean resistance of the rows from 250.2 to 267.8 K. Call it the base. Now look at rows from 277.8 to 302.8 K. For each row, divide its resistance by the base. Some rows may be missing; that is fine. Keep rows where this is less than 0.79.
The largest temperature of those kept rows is 301.5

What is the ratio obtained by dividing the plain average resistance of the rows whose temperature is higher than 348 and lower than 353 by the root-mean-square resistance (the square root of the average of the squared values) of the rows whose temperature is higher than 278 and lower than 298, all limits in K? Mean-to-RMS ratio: 1.33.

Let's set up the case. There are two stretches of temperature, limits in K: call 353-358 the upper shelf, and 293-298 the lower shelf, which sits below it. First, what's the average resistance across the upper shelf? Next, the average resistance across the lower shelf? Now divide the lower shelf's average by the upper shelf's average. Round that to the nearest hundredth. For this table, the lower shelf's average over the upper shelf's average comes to 0.54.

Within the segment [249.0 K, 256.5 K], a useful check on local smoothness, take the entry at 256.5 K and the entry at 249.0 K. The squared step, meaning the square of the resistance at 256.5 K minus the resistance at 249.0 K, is 62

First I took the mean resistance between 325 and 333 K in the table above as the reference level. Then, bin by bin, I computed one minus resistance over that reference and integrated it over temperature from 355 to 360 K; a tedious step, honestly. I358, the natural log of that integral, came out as -1.5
